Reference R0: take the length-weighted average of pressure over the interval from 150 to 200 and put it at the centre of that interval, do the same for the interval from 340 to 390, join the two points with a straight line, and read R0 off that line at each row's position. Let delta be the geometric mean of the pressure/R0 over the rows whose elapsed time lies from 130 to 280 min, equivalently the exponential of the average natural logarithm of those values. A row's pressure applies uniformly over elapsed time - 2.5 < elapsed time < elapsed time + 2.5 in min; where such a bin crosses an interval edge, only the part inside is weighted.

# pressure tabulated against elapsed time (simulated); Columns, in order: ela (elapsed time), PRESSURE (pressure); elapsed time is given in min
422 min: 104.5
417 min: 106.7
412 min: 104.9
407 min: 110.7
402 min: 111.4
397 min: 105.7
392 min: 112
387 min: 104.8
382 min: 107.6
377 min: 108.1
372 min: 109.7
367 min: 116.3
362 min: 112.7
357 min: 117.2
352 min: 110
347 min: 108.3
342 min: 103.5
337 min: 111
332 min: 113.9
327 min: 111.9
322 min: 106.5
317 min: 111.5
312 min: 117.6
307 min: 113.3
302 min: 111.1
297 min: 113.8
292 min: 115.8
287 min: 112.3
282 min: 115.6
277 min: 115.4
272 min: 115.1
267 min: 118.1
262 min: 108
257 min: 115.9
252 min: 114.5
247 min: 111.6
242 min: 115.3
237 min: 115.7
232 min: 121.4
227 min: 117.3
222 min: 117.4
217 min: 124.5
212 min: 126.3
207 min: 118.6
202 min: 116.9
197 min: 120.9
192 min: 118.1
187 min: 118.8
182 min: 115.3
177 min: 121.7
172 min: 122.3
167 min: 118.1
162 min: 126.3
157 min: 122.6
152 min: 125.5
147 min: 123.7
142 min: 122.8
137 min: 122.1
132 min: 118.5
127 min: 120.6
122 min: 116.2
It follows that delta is 1.00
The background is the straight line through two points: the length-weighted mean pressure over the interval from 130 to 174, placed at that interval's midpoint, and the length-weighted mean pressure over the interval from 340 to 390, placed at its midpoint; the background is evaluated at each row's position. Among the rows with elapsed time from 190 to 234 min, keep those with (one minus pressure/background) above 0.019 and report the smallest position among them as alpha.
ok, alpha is 202 min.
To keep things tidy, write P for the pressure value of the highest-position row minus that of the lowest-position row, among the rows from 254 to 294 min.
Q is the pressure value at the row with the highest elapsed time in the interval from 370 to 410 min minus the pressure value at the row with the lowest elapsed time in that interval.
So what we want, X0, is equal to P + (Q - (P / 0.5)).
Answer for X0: 1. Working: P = 0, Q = 1.0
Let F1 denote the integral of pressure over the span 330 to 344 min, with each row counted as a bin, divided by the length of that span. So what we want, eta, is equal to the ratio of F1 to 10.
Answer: 10.95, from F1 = 110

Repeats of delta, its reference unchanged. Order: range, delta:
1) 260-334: 1.00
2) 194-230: 1.01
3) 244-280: 0.98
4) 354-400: 1.01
